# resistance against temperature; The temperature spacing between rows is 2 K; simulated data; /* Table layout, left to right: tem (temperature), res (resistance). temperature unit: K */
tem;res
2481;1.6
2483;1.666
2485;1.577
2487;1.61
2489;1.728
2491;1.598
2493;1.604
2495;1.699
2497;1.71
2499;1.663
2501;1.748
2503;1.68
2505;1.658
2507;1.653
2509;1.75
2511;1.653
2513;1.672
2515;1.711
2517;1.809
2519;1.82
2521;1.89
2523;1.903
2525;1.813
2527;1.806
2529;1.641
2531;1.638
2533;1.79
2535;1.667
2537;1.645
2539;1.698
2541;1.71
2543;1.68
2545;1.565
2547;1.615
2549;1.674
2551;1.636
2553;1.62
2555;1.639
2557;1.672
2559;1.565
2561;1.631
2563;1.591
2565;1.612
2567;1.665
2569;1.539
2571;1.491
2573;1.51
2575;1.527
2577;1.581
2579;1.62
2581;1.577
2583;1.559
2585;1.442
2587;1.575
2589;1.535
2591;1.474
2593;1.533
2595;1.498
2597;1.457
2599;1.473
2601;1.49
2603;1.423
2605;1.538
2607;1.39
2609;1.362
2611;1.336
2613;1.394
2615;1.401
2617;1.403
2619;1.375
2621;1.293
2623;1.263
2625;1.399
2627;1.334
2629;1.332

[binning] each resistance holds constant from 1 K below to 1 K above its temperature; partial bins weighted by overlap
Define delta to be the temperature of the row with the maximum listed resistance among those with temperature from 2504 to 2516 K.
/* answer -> 2509 K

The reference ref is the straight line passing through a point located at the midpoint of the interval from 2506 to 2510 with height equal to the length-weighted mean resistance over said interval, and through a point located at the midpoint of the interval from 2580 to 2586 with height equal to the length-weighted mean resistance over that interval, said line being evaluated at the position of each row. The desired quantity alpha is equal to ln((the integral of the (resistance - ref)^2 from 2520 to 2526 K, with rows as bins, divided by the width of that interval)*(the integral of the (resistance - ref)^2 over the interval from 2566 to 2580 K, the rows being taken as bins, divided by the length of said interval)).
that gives -8.8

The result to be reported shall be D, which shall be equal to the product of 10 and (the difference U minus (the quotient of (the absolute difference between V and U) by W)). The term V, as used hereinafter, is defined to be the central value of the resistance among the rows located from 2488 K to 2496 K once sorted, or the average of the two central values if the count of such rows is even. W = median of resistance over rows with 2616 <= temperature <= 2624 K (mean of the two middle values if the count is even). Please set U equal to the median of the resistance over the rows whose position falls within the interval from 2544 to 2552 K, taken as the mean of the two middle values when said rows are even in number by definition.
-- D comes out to 16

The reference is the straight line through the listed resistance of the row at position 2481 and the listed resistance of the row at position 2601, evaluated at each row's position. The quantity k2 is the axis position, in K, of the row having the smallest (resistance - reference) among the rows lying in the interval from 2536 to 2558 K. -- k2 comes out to 2545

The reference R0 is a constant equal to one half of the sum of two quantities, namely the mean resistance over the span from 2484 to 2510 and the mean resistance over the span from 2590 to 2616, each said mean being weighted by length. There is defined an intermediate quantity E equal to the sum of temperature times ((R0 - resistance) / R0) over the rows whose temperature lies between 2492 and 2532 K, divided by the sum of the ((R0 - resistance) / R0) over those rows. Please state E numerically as 2514.5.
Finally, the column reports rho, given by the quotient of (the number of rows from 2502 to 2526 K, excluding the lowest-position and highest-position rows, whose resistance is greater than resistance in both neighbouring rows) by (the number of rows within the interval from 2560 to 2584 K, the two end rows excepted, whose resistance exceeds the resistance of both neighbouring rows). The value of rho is 1.0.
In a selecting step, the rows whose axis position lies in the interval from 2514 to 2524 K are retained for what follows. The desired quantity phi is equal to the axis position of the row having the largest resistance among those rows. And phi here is 2523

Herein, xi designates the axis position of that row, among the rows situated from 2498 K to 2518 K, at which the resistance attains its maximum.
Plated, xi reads 2517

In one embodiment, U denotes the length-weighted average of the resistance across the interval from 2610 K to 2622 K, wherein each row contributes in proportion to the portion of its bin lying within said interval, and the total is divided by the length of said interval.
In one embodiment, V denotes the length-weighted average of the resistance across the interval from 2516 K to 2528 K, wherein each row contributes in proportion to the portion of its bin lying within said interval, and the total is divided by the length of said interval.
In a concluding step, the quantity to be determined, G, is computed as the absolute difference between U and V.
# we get 0.47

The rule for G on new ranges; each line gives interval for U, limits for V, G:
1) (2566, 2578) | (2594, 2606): 0.07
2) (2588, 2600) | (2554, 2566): 0.12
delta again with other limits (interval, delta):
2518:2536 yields 2523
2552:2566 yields 2557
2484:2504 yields 2501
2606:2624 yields 2617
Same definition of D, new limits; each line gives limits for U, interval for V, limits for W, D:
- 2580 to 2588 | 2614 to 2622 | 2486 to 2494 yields 15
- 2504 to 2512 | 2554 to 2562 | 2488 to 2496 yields 16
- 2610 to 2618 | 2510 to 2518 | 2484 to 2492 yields 12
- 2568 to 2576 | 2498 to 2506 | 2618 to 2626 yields 14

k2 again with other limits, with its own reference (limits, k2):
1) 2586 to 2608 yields 2607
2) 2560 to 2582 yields 2571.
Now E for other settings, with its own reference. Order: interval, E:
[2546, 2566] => 2554.9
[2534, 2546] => 2539.4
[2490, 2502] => 2497.4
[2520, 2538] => 2526.9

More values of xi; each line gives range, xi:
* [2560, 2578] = 2567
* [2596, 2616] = 2605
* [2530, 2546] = 2533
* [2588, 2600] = 2589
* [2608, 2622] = 2617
